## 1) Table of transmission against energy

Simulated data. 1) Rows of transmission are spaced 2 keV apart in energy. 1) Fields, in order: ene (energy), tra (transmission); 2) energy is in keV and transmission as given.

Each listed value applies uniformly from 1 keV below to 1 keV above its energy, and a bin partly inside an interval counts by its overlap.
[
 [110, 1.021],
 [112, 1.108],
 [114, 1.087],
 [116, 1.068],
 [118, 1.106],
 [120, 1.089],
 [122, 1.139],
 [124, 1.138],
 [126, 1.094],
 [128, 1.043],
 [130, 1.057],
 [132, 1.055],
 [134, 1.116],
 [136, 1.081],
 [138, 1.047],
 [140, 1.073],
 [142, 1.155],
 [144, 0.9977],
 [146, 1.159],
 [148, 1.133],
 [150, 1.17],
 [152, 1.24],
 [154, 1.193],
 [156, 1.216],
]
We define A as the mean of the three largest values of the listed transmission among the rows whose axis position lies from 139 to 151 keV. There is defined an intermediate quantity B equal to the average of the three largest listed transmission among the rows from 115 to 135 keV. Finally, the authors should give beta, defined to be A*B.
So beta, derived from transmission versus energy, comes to 1.31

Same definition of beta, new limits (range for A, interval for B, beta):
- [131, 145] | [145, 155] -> 1.34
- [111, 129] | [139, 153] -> 1.34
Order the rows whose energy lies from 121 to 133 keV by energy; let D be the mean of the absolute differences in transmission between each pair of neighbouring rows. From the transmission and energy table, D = 0.022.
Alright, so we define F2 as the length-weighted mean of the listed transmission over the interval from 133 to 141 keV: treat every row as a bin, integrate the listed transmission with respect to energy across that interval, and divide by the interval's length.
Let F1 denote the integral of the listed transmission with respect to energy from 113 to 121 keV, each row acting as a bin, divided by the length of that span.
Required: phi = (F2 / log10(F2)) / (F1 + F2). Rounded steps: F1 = 1.09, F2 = 1.08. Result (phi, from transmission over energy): 15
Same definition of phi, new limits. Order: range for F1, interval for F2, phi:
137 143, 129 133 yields 21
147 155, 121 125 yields 9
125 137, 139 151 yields 11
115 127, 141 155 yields 8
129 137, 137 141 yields 20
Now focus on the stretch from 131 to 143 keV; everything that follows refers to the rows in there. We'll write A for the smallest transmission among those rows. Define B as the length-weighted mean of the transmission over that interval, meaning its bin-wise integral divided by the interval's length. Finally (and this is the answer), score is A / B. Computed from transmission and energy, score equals 0.962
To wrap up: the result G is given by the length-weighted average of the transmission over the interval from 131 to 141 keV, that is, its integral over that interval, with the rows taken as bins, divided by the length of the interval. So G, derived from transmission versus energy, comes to 1.07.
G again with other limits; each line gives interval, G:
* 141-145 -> 1.08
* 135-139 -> 1.06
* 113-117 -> 1.08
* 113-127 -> 1.10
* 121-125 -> 1.14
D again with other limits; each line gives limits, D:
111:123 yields 0.029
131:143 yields 0.048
